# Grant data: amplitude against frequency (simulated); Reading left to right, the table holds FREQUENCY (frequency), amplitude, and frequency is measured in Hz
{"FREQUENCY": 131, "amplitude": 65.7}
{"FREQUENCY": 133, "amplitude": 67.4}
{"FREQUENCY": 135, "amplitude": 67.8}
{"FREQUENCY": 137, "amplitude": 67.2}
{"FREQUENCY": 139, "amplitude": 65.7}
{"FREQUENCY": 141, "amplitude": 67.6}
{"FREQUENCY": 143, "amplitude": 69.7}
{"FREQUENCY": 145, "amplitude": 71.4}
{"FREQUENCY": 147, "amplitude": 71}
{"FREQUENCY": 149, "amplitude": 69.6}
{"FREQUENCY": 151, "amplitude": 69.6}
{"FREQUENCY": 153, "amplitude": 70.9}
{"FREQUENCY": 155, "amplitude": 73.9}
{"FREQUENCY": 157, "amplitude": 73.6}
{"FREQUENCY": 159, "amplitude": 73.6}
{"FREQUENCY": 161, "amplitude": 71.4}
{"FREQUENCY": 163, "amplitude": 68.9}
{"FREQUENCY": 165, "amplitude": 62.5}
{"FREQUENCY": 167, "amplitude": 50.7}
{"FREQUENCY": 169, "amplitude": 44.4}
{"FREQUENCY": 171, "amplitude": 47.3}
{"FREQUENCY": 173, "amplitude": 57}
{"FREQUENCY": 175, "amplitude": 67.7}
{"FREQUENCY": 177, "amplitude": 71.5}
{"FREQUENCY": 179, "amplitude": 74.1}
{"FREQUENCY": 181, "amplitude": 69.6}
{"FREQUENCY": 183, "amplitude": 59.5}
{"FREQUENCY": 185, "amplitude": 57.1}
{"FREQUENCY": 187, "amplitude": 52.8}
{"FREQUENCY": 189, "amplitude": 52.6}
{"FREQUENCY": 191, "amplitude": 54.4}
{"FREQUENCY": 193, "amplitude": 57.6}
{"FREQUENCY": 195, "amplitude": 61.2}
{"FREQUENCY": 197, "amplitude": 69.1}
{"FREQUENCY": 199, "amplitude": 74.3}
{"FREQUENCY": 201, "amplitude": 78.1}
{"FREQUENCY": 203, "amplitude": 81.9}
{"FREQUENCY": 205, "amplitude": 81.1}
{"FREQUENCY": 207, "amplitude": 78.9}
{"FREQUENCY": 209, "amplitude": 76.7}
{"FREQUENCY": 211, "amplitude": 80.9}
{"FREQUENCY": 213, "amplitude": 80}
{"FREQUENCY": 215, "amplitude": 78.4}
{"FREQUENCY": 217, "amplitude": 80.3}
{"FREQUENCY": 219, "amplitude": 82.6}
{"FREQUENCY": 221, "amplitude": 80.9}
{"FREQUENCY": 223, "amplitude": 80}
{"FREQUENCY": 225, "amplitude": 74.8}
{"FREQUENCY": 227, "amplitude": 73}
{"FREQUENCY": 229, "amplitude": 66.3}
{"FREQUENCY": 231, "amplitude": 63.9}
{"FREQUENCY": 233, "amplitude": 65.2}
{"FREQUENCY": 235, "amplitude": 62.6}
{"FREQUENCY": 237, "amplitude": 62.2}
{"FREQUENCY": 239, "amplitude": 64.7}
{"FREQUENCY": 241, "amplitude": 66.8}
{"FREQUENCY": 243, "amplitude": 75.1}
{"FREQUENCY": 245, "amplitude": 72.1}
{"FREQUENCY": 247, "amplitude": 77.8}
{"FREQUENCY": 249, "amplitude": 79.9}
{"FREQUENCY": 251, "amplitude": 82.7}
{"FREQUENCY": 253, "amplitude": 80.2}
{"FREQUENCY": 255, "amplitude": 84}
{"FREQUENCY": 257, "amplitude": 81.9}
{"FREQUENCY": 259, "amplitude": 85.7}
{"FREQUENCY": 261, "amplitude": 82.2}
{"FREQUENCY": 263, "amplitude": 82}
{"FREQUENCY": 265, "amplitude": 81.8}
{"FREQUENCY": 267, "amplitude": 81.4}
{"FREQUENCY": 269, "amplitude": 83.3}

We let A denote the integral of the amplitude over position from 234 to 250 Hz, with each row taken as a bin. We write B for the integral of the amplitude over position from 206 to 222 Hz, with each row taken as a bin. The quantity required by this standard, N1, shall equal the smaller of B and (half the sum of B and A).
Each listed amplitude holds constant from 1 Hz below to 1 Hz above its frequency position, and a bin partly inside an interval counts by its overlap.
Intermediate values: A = 1122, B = 1277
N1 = 1200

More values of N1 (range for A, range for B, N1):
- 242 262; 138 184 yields 2323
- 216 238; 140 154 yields 980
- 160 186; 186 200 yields 844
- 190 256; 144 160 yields 1147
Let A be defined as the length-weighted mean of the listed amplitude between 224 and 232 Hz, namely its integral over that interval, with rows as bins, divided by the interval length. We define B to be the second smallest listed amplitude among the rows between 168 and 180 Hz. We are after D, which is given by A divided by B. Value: 1.47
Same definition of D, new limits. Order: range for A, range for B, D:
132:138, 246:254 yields 0.84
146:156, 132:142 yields 1.06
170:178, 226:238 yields 0.97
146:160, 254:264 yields 0.87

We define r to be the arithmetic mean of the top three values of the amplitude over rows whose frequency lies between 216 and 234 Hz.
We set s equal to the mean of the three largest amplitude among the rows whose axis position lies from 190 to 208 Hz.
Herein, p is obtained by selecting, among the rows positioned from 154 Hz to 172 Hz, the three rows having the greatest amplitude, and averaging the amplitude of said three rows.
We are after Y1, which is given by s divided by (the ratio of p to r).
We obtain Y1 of 89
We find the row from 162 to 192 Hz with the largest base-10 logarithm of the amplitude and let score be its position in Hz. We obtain 179 Hz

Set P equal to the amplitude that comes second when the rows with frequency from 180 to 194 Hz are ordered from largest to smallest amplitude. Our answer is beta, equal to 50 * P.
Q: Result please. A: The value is 2975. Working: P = 59.5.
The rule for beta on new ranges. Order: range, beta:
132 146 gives 3485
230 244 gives 3340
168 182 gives 3575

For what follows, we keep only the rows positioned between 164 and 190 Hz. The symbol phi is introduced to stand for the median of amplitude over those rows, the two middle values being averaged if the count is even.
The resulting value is 57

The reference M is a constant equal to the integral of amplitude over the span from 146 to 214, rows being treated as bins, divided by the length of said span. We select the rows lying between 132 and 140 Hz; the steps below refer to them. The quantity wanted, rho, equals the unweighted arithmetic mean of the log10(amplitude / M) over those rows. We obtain -0.001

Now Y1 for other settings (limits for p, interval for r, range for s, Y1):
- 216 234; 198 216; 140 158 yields 73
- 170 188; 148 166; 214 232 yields 83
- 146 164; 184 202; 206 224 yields 82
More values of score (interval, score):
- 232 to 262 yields 259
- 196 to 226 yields 219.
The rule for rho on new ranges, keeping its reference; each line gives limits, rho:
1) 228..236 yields -0.018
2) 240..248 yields 0.035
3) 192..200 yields -0.013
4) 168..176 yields -0.100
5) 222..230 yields 0.038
